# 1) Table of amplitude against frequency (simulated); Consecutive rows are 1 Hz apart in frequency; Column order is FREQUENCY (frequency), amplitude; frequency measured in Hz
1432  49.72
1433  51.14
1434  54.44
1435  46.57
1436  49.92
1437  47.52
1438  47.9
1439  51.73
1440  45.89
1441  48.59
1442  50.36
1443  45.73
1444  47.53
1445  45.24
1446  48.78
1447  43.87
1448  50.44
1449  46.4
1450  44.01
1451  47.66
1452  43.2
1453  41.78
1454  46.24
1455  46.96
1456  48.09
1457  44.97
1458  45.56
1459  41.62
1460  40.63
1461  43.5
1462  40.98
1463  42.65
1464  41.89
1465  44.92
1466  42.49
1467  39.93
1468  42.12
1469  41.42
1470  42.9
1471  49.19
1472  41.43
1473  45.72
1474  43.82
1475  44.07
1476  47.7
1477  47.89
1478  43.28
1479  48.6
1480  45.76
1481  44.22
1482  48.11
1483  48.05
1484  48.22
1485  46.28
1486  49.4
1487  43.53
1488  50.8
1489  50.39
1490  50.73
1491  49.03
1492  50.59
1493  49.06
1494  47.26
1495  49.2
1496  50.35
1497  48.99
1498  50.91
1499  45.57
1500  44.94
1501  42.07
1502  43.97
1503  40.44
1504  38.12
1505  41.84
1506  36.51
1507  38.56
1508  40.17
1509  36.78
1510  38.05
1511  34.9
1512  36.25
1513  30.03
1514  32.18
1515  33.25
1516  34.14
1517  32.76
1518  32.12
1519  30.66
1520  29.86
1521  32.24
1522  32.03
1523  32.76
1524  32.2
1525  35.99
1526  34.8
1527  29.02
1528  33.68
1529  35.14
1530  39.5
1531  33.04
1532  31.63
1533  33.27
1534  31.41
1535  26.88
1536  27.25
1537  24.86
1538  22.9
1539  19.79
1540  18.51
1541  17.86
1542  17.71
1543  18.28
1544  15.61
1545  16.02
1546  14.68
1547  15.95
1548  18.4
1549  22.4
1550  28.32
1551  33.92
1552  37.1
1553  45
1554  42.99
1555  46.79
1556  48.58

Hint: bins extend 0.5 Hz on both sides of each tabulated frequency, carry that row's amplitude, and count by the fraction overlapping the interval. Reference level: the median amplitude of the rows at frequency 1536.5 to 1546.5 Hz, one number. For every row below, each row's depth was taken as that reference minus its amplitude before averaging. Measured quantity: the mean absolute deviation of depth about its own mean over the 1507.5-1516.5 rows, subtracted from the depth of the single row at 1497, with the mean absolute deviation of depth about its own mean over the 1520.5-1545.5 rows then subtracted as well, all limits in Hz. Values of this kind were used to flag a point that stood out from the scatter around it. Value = -39.7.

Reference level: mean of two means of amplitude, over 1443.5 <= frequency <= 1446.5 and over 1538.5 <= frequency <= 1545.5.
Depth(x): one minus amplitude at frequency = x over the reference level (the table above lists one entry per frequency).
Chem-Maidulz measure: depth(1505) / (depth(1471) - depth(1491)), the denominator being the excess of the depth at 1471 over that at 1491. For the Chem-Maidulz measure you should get 59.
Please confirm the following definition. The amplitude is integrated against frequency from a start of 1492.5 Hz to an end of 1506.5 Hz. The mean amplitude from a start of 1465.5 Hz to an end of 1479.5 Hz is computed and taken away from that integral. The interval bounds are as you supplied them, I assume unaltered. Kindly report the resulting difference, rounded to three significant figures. 585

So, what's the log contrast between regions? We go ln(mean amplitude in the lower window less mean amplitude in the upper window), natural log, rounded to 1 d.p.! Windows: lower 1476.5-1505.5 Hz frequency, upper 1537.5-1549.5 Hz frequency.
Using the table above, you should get 3.4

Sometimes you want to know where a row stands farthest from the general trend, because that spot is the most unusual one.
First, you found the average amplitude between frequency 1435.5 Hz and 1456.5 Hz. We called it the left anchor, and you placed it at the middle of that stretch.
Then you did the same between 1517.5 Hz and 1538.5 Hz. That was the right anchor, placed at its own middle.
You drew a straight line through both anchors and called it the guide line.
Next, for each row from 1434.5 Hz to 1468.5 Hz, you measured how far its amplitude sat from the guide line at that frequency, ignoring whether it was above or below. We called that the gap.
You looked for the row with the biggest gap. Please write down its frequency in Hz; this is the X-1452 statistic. 1453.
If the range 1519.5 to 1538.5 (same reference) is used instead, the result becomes 1530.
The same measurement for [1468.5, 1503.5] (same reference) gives 1498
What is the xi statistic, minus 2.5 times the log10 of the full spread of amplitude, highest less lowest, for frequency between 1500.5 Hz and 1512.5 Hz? -2.4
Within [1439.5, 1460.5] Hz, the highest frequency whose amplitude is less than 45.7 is 1460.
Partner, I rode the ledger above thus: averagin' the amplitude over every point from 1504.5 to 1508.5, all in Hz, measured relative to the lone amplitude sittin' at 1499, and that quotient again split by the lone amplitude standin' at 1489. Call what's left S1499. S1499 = 0.0171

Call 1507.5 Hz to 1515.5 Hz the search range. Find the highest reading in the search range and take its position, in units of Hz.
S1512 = 1508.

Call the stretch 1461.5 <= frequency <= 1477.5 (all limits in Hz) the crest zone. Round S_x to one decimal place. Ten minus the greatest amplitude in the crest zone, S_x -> -39.2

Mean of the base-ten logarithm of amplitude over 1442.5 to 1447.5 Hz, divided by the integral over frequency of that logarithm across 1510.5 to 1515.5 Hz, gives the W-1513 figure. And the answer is 0.219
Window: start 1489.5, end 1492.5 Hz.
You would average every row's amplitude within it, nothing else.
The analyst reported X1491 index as 50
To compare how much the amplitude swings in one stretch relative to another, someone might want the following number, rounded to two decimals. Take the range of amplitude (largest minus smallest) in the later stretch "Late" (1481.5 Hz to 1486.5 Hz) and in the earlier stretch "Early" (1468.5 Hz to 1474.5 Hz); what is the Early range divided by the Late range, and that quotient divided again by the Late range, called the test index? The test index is 0.80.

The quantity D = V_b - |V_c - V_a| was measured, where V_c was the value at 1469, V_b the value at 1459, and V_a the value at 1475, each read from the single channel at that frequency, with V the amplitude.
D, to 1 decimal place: 39.0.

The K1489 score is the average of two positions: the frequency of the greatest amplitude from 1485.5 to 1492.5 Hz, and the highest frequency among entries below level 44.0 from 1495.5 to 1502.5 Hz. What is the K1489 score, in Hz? 1495.0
